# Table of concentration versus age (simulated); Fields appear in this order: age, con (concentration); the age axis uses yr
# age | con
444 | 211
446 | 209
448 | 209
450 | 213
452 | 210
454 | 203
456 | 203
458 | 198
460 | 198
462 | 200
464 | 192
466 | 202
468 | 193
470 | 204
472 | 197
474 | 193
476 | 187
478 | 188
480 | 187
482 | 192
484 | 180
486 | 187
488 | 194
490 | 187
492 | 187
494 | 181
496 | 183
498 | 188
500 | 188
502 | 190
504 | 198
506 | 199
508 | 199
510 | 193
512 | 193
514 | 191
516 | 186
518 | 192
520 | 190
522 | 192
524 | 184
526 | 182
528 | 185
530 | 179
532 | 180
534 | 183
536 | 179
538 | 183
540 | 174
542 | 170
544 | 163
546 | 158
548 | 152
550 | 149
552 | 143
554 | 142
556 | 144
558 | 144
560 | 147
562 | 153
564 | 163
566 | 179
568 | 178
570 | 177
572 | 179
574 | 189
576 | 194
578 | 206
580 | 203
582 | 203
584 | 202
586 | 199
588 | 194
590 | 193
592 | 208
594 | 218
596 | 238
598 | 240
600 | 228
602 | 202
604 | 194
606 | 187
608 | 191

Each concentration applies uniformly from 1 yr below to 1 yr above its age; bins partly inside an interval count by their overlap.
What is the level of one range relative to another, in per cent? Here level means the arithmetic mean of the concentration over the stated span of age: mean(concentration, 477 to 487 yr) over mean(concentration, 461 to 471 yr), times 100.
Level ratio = 94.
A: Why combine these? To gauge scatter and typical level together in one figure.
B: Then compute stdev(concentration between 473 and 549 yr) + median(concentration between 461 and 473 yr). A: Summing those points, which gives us 209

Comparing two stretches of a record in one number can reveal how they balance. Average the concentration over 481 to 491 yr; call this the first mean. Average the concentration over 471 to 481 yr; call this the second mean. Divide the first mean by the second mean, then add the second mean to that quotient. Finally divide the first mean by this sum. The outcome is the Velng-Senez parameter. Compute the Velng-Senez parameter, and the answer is 0.98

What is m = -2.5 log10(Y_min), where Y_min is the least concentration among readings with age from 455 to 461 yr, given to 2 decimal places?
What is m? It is -5.74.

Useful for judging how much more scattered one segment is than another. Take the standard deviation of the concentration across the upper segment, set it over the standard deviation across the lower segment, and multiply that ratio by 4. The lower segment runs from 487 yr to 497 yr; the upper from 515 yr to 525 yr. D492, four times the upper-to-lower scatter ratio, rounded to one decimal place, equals 2.9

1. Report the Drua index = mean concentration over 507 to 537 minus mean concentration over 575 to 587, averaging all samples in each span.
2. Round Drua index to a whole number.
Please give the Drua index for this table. -14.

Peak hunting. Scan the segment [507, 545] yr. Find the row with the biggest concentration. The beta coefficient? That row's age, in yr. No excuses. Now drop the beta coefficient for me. 508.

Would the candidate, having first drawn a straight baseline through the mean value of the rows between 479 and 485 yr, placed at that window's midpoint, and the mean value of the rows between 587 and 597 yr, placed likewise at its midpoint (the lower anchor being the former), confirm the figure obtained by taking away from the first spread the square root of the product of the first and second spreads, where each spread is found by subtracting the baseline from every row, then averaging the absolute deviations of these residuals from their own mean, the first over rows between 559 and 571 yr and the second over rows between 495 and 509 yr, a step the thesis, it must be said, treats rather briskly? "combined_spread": 4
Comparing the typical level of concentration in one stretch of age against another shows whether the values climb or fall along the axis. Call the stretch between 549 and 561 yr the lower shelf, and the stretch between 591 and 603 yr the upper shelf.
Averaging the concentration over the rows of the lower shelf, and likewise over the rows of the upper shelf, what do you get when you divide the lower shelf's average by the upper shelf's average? 0.65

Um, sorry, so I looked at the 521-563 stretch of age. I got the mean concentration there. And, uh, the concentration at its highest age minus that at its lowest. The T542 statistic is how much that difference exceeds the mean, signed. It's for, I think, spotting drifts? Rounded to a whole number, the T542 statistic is -205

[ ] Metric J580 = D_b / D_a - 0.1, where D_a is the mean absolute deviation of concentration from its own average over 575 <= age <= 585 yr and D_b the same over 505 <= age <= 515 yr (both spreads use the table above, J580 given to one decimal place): 1.0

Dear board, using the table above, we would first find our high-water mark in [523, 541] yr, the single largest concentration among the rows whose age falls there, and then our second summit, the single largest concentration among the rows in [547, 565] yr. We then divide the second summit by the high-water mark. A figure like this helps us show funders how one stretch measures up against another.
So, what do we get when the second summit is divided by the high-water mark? 0.88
